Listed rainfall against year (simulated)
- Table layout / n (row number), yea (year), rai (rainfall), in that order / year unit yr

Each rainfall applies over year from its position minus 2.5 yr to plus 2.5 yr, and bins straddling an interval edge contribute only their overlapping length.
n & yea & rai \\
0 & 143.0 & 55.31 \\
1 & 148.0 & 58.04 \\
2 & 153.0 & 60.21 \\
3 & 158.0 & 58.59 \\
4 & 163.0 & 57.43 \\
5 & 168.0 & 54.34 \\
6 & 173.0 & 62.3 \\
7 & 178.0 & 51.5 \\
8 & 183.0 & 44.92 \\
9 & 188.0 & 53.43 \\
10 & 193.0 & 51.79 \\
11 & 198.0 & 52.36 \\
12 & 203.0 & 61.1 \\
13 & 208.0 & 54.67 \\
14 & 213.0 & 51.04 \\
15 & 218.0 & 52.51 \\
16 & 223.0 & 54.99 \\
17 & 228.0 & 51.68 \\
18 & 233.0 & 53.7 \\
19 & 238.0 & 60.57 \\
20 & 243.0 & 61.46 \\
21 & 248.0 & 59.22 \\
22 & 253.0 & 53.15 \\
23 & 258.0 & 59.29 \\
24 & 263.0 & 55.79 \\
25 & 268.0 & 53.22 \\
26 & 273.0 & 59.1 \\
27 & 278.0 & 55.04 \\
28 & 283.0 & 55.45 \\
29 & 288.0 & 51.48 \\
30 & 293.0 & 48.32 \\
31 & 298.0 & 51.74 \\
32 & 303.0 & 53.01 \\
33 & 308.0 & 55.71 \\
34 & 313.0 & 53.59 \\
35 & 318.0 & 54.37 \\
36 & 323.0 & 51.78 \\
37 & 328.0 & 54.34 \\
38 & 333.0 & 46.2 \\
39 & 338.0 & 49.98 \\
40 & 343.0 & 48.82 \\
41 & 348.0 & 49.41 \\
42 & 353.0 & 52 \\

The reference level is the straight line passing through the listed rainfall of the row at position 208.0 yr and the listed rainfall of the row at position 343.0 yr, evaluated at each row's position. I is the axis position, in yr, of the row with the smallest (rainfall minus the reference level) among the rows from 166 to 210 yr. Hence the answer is 183.0 yr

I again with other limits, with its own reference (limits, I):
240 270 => 253.0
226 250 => 228.0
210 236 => 213.0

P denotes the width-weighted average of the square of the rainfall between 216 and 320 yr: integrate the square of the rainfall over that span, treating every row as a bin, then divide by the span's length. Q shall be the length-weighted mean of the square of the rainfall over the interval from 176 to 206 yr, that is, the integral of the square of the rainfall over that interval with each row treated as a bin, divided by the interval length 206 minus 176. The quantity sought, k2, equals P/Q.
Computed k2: 1.09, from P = 3029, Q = 2786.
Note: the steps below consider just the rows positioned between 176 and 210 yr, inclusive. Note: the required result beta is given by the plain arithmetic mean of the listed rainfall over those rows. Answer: 52.8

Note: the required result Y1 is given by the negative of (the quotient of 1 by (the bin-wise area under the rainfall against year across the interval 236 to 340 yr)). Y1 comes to -0.0002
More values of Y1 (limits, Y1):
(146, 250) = -0.0002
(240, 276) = -0.0005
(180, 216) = -0.0005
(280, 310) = -0.0006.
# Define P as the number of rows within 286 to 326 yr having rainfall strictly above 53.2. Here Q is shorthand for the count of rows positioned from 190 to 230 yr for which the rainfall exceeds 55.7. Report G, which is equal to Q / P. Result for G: 0.3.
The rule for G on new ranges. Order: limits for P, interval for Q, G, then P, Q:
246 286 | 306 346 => 0.1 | 7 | 1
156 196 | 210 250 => 0.6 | 5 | 3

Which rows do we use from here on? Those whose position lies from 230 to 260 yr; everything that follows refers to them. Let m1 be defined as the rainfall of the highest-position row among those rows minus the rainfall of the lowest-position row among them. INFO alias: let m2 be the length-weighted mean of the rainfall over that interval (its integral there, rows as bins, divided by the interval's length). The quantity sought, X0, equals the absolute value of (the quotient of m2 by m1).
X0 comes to 10.3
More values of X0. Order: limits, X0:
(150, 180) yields 6.6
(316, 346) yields 9.2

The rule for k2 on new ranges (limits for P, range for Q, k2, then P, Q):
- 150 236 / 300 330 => 1.04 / 2995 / 2891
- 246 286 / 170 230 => 1.10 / 3163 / 2886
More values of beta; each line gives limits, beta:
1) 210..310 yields 54.8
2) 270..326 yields 53.6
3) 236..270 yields 57.5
